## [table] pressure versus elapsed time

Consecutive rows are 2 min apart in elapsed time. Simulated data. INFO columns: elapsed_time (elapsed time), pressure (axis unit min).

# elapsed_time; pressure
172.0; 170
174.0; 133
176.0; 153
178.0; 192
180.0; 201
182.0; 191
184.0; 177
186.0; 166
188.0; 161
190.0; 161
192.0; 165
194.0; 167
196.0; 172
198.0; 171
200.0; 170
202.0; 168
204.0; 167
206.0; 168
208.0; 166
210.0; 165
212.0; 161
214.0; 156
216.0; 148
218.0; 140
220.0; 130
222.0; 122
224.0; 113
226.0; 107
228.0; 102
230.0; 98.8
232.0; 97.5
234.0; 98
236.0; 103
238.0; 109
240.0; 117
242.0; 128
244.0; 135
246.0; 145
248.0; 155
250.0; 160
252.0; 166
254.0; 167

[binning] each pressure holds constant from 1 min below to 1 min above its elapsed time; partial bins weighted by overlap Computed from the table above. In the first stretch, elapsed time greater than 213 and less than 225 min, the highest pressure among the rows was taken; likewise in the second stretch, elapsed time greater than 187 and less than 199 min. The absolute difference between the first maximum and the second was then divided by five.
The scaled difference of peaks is 3.2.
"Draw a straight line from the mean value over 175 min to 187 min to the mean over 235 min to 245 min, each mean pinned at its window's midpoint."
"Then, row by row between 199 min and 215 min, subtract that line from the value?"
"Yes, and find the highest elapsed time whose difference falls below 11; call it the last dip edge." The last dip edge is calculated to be 214.0 min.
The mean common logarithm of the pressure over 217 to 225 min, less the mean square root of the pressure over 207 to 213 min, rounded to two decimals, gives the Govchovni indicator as -10.71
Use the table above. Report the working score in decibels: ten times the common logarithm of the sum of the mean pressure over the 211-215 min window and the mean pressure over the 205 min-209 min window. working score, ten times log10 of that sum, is 25.1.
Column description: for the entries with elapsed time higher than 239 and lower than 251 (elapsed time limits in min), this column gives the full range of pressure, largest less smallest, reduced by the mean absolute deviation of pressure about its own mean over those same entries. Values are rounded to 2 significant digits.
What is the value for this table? 30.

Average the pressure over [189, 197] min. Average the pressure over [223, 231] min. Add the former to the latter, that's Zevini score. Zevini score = 271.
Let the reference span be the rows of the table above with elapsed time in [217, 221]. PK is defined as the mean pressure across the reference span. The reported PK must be 135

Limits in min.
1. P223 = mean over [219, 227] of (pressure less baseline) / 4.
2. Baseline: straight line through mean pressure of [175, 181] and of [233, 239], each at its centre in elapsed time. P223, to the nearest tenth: -0.7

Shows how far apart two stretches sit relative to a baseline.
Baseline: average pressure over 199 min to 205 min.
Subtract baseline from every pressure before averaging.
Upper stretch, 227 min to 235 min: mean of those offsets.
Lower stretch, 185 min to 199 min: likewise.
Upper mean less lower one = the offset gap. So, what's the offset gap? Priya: -67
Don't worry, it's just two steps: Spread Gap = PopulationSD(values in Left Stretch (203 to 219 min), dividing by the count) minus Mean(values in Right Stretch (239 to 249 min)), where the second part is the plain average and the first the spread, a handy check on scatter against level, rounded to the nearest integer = -126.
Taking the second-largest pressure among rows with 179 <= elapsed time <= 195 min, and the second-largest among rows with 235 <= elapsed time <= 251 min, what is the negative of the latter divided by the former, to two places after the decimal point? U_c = -0.81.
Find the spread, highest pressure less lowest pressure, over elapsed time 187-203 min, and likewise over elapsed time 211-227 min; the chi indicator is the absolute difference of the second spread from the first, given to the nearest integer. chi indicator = 43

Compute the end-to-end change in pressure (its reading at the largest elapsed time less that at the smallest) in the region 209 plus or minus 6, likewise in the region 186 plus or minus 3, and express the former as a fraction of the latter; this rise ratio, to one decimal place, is 0.7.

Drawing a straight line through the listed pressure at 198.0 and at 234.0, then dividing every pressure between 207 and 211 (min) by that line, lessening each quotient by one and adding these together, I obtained 0.2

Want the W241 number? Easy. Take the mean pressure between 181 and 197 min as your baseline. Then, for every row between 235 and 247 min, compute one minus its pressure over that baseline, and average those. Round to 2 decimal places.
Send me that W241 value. 0.28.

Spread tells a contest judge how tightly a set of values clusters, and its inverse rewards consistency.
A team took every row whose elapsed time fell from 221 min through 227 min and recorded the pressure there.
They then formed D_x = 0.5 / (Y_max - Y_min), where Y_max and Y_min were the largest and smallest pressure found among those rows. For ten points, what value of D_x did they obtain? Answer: 0.033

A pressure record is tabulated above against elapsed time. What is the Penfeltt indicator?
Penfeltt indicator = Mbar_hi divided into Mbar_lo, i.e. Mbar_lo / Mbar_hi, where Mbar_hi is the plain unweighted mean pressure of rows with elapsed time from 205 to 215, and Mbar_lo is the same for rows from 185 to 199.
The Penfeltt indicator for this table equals 1.02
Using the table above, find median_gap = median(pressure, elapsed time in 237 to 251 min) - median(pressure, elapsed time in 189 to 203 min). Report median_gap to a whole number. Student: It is -33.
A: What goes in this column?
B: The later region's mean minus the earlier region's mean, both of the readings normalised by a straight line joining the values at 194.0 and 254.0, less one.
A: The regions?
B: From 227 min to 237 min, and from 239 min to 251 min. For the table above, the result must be 0.2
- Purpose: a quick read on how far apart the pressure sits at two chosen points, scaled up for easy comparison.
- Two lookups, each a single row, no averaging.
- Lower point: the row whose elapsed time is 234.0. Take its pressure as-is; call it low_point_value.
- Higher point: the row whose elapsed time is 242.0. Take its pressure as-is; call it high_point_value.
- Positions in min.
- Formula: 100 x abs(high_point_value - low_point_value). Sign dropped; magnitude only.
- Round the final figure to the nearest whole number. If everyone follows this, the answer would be 3000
